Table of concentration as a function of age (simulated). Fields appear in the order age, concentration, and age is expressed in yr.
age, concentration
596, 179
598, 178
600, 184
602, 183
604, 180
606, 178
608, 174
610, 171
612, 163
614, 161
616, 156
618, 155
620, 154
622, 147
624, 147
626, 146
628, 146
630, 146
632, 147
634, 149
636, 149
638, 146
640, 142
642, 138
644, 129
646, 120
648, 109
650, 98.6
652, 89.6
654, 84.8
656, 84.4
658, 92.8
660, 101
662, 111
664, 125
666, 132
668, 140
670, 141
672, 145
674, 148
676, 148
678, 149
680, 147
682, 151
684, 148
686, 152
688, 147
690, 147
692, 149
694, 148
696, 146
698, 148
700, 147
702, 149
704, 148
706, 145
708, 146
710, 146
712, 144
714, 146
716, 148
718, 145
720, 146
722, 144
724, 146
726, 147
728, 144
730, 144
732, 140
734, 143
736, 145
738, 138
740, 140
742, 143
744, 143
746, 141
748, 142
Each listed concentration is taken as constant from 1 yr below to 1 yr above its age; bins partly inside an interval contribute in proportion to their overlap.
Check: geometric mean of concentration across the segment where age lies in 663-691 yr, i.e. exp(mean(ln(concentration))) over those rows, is 144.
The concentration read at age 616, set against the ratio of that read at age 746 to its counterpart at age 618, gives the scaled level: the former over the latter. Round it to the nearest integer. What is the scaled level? 171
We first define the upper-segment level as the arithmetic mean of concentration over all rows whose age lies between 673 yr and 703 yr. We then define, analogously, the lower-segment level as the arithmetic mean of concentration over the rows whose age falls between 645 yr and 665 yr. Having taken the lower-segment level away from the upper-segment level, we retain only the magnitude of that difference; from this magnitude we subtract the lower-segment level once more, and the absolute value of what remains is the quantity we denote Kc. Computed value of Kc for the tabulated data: 55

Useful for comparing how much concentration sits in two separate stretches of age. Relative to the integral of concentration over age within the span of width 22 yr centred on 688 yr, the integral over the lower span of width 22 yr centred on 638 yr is 0.93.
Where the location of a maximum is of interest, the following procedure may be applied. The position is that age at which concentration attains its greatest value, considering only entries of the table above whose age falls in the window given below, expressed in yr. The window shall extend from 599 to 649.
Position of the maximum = 600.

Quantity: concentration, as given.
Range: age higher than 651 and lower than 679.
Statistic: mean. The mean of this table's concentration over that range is 121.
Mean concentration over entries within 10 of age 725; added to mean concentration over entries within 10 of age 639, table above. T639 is 282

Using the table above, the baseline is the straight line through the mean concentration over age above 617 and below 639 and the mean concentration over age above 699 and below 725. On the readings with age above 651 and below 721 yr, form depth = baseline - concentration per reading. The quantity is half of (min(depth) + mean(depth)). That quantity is 2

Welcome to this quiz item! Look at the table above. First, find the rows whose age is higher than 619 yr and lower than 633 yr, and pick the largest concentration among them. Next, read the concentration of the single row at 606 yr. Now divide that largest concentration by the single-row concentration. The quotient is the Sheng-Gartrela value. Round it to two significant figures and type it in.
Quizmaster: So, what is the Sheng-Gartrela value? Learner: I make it 0.87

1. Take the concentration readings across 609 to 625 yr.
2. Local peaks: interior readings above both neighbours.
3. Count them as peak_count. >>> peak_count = 0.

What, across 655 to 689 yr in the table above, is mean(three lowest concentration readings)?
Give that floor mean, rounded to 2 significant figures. 93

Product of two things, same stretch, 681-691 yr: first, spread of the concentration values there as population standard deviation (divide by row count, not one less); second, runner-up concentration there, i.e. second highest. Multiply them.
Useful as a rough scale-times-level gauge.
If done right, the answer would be 317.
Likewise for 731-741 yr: 355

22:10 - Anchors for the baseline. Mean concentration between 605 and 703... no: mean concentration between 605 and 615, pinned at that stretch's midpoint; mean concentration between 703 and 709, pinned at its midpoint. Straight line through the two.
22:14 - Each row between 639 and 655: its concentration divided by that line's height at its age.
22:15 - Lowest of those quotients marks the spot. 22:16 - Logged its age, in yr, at 654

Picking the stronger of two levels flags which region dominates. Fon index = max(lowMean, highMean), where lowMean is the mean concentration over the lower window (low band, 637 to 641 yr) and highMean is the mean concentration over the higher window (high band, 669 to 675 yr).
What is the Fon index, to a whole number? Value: 145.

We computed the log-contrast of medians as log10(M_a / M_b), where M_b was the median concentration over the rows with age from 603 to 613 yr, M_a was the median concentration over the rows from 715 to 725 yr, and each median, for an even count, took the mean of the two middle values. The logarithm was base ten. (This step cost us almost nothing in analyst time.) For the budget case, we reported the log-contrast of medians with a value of -0.076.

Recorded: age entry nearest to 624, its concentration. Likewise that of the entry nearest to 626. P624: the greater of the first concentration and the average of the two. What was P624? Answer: 147.0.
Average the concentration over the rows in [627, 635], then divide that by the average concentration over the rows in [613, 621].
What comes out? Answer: 0.94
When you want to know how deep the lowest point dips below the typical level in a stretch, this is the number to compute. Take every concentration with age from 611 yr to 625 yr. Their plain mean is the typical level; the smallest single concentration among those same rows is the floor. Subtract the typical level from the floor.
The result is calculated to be -7.7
